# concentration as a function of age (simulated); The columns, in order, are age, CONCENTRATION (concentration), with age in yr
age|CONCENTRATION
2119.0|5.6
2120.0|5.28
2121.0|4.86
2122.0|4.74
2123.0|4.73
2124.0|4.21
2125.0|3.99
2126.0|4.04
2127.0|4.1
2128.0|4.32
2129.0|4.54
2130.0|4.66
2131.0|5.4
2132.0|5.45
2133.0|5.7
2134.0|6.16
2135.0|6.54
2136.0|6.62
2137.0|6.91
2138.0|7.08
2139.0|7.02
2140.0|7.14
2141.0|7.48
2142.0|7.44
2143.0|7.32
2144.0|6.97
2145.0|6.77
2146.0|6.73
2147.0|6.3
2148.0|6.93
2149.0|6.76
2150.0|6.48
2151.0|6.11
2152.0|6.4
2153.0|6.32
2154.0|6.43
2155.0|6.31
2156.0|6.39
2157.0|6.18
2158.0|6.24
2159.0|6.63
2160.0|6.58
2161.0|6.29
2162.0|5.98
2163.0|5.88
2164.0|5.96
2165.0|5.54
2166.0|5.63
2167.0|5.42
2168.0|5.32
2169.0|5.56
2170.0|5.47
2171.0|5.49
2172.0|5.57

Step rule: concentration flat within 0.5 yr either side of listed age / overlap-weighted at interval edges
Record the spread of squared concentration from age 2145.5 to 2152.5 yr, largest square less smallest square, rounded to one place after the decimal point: 10.7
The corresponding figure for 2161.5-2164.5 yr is 1.2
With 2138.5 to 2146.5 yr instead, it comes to 10.7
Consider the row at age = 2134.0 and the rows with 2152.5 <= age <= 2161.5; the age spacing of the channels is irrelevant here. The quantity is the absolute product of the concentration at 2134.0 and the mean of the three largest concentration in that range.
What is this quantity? 40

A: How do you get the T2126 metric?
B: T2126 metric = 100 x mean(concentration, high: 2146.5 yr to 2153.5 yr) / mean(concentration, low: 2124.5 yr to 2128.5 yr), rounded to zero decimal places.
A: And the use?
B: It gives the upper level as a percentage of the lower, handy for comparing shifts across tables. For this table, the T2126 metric 157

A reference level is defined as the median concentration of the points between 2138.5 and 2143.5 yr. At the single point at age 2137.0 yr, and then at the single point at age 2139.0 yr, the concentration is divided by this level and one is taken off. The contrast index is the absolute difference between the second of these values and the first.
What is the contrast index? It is 0.02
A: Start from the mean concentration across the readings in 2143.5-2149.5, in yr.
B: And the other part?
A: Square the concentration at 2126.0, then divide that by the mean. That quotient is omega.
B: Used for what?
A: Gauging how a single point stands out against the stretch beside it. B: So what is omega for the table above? 2.4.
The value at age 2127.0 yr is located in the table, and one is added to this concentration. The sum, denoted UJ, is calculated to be 5.1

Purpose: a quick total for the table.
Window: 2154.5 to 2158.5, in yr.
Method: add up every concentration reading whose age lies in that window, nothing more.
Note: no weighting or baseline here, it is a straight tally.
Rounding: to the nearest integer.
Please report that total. 25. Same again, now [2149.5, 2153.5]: 25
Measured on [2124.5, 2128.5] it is 16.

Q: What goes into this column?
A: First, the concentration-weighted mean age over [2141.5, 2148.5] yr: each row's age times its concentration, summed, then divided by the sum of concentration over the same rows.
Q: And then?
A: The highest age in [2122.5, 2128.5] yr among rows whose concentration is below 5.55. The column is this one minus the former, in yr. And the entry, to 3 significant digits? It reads -16.9 yr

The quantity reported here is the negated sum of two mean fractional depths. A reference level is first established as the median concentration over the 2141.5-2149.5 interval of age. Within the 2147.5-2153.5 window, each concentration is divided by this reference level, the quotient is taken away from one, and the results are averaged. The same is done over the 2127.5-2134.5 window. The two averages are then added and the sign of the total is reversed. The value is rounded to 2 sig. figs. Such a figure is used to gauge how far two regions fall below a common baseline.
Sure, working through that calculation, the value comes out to -0.30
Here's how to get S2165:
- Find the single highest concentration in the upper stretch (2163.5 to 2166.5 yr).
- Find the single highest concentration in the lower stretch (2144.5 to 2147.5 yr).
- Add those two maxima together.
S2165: 12.7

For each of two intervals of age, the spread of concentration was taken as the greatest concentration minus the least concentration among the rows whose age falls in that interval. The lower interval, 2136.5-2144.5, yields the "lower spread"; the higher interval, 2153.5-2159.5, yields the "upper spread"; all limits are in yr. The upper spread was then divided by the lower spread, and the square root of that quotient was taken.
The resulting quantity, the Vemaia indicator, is 0.89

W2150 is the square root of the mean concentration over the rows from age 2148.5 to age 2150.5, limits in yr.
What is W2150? 2.57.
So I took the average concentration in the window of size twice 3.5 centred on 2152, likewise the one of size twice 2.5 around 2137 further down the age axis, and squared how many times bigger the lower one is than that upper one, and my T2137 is 1.1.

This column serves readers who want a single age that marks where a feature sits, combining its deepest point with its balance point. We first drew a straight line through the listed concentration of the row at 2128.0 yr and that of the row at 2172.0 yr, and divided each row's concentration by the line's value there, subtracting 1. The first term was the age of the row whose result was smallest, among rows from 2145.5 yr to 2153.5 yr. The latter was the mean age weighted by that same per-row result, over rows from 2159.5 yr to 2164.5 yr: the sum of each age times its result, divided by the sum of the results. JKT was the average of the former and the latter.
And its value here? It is 2156.3 yr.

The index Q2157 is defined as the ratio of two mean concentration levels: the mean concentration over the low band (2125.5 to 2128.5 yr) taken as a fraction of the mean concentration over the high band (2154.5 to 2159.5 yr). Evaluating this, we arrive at 0.65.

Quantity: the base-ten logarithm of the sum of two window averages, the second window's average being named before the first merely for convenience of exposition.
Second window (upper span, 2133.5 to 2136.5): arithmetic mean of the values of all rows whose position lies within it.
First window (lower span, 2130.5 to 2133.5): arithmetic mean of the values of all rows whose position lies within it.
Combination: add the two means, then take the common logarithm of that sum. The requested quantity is 1.08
